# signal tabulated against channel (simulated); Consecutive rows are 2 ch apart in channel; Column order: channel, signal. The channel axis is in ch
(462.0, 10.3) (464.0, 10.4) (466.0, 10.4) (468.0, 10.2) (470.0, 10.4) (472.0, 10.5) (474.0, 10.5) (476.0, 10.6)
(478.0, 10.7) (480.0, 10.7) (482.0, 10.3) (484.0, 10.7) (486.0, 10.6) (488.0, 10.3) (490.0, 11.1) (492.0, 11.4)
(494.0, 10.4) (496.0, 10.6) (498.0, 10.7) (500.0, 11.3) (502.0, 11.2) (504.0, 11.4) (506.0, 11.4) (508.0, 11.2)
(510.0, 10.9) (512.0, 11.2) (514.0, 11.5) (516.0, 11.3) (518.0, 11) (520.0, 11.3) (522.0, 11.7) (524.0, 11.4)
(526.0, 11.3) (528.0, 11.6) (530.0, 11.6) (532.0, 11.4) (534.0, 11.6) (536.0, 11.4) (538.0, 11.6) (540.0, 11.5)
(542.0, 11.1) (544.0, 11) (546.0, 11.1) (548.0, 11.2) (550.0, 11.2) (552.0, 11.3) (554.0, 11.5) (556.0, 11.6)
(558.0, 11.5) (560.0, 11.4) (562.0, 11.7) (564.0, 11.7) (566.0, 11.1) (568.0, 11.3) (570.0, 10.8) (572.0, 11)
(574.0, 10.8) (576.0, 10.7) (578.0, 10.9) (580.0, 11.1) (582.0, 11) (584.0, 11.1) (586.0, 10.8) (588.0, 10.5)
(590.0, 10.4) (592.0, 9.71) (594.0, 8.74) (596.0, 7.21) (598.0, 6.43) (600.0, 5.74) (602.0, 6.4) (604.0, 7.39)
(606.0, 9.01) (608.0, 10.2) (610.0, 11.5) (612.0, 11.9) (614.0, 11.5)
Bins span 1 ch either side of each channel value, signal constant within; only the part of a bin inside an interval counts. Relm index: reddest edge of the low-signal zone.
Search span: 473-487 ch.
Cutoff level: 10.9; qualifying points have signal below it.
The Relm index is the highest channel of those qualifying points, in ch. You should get 486.0 ch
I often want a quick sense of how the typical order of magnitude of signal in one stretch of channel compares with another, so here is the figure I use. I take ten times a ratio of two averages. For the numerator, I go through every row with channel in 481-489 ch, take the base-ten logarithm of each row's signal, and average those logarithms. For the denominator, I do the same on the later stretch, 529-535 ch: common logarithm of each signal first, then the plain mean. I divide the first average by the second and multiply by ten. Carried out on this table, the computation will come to 9.6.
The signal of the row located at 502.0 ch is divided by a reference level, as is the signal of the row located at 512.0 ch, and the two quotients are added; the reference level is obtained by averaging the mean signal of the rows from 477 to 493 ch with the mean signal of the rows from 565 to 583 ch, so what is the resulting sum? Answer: 2.07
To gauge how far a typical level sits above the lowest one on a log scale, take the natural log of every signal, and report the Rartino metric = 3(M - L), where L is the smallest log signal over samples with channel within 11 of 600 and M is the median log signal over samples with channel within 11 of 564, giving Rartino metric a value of 2.1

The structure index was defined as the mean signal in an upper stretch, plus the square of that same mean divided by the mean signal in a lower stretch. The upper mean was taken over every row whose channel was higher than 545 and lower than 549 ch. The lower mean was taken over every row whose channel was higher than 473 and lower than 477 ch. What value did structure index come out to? 22.9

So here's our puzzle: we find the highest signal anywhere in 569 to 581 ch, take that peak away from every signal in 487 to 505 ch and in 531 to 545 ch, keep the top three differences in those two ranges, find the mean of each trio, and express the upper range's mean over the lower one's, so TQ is 1.75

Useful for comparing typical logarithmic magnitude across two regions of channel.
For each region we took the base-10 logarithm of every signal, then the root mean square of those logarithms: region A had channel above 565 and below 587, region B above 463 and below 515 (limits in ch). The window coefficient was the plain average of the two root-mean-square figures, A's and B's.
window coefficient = 1.04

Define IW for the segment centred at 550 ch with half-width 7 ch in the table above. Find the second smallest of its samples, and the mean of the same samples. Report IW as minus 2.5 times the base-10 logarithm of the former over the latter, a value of 0.017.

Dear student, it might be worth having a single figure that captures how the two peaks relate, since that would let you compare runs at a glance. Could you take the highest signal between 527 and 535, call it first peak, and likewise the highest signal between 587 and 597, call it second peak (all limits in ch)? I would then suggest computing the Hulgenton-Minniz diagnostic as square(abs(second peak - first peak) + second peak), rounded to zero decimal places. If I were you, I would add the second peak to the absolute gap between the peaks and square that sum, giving 135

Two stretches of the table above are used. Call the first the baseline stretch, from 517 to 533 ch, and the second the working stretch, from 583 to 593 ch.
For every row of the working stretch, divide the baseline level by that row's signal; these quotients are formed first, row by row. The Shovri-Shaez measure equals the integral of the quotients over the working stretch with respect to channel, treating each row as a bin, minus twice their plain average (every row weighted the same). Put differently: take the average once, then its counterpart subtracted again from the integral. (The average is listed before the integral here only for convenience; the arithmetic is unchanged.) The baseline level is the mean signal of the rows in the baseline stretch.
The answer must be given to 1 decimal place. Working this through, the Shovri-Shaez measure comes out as 8.7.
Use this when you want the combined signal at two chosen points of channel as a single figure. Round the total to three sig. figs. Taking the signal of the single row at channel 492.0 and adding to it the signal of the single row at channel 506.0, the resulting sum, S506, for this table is 22.8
